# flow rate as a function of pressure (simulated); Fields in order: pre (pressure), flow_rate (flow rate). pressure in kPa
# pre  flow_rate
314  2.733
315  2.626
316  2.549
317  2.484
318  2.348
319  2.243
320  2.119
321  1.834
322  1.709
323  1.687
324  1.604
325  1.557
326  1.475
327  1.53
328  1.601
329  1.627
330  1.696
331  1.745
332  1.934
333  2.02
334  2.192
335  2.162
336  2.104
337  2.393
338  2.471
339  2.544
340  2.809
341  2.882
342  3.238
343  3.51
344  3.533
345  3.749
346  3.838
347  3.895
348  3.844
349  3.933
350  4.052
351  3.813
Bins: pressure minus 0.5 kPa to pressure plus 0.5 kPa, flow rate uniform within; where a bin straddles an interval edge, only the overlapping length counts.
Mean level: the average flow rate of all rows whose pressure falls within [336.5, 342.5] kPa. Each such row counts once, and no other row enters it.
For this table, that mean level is 2.7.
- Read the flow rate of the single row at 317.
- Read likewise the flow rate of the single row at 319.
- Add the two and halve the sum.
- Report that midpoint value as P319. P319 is 2.4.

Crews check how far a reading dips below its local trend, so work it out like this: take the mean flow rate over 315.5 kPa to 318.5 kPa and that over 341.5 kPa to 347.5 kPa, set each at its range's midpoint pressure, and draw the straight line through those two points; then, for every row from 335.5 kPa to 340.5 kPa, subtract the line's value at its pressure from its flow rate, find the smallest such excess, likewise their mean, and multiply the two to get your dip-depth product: 1.0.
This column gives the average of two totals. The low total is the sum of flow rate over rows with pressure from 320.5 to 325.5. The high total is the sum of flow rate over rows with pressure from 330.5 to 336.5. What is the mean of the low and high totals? 10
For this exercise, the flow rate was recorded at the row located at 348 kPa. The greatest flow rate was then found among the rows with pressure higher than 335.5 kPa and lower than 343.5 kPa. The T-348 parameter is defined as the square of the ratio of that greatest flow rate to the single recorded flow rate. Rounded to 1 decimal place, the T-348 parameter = 0.8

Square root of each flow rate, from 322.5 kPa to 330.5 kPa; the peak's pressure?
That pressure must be 330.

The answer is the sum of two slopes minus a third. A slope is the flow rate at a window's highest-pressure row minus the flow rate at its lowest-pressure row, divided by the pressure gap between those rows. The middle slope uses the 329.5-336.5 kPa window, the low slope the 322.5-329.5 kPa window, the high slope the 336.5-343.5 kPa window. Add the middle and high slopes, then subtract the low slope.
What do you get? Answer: 0.26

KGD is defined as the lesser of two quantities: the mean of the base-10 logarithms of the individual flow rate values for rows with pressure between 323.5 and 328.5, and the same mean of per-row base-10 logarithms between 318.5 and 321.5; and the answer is 0.191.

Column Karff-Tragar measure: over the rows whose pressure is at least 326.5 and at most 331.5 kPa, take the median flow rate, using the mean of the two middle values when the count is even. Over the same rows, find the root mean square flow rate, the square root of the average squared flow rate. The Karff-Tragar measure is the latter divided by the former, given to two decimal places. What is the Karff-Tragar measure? 1.01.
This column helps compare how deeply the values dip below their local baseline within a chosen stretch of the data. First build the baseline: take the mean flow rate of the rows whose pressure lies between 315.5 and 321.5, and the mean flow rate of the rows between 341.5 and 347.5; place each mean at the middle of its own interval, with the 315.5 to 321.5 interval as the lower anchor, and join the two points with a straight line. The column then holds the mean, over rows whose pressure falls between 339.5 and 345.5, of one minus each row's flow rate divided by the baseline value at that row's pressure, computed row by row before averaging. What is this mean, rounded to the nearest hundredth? 0.07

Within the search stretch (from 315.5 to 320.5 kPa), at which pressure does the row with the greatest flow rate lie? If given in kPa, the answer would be 316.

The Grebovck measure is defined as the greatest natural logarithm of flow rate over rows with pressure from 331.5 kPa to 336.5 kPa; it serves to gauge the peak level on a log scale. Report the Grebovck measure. 0.8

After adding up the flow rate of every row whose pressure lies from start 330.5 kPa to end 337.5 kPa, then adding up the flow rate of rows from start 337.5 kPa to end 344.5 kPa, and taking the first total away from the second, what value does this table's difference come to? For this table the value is 6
